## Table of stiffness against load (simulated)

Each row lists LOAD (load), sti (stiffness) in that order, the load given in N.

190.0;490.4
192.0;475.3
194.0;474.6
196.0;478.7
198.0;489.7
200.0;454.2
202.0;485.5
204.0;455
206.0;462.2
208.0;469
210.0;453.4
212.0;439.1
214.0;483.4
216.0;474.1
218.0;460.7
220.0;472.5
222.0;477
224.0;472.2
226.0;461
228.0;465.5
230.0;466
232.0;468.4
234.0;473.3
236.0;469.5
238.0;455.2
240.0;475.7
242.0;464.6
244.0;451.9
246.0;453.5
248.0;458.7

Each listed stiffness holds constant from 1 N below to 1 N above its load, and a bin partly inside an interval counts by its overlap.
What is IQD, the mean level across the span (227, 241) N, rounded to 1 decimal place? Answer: 467.7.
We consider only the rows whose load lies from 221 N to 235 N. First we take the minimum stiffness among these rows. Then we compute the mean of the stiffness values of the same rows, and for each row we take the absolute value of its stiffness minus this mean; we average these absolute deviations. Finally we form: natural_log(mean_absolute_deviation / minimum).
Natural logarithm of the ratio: -4.7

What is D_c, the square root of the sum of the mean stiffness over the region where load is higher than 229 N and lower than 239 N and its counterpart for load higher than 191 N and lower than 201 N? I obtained 30.7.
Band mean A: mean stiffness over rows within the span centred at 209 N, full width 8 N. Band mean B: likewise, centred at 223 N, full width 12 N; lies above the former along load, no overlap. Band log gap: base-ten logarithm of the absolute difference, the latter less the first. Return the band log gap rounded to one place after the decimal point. 1.1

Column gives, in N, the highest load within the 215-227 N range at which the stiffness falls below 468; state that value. 226.0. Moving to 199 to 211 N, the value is 210.0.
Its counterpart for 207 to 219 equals 218.0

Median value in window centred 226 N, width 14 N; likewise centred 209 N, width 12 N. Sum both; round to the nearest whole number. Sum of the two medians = 927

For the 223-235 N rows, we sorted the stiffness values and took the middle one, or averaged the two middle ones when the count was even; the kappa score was 467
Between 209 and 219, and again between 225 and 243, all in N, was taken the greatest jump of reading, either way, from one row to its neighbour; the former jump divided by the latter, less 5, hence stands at -2.8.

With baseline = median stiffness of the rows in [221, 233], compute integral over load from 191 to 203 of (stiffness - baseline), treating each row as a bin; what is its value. 110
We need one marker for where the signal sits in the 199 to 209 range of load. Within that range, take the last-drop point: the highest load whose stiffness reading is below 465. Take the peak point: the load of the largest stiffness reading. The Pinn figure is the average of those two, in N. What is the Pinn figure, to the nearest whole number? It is 204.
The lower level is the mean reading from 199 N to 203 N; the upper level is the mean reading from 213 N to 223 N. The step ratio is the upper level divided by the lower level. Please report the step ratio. 1.01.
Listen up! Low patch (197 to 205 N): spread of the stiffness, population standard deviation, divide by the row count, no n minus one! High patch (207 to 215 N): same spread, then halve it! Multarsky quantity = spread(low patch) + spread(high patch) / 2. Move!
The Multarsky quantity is 24.9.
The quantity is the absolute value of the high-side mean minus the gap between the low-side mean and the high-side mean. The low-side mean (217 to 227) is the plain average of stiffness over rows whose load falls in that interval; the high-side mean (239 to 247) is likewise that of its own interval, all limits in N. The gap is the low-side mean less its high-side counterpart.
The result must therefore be 454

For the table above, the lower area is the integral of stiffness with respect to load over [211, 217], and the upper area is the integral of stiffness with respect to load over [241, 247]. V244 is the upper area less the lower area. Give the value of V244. -53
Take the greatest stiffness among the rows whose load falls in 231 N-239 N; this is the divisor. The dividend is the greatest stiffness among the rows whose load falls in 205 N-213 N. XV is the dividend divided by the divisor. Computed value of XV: 0.99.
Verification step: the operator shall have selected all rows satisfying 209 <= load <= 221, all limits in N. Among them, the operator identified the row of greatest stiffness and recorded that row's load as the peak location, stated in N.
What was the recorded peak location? 214.0 N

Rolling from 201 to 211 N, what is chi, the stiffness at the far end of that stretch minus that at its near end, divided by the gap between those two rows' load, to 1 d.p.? -4.0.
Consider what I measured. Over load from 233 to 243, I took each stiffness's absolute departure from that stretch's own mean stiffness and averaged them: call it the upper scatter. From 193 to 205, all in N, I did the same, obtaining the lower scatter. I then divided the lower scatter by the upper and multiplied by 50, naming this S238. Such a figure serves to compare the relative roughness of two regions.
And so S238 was 99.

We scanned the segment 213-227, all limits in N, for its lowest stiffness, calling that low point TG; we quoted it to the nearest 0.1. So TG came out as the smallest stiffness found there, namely 460.7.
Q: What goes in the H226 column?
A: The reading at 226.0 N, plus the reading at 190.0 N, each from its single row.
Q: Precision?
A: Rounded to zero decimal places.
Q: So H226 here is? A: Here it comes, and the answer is 951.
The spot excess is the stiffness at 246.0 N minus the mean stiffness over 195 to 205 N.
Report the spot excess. -19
